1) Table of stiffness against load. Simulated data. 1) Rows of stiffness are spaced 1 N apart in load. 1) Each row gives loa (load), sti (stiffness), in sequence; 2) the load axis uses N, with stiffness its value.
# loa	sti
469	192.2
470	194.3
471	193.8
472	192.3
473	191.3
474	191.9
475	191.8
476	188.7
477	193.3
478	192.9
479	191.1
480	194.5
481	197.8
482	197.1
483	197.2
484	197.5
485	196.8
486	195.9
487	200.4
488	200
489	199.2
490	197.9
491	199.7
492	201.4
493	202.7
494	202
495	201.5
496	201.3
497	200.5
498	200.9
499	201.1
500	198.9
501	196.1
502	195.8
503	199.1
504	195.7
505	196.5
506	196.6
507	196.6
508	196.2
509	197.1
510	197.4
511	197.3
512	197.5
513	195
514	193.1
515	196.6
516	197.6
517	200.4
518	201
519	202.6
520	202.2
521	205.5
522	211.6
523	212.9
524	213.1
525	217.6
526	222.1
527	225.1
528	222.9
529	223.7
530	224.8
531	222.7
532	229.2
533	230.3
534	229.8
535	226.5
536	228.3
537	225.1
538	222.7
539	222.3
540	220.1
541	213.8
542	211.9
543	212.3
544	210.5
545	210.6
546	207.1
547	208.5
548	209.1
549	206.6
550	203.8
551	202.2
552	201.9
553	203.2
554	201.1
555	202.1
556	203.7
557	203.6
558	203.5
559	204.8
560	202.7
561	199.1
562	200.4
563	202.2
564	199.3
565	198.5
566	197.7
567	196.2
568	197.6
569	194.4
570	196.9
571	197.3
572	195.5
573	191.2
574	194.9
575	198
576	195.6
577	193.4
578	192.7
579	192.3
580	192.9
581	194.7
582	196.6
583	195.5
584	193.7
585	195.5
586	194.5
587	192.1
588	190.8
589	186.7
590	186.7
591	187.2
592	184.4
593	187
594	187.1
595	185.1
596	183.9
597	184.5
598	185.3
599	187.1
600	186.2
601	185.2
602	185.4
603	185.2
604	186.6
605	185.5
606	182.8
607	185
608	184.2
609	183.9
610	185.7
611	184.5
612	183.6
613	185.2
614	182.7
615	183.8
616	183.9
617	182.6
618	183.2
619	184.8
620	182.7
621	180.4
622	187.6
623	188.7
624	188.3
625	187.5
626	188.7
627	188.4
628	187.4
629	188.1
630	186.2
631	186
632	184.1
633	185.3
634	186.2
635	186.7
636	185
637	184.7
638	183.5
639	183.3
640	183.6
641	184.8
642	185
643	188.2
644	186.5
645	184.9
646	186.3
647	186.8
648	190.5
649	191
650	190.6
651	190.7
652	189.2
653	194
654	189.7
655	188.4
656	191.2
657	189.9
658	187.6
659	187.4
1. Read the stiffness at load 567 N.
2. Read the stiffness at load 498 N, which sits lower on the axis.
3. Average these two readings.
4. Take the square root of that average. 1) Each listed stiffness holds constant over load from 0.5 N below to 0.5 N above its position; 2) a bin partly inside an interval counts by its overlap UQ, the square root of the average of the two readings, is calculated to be 14.1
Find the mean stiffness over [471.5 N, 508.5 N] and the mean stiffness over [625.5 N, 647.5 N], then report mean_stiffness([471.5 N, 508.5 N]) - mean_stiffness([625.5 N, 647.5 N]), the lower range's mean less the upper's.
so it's 11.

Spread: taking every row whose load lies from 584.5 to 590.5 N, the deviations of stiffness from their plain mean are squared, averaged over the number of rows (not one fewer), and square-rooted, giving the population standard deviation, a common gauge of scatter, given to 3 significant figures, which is 3.43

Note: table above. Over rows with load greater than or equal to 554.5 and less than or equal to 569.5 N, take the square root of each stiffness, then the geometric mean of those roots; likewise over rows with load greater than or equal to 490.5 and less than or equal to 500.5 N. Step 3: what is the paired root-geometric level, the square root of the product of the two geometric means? 14.2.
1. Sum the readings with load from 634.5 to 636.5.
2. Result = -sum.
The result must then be -372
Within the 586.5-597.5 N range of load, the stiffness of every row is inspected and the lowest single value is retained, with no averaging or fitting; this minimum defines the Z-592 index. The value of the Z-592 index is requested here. 183.9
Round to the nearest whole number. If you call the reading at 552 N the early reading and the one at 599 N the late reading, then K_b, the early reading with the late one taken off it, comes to 15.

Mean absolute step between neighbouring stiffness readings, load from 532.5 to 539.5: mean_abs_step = 1.9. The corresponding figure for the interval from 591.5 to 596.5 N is 1.5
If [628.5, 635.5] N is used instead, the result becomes 1.1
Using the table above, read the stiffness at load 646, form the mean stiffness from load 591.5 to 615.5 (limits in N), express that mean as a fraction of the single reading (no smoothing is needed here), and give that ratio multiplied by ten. 9.9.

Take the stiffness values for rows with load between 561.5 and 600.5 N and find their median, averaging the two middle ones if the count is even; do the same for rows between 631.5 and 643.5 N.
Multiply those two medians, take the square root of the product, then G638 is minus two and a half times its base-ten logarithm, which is -5.69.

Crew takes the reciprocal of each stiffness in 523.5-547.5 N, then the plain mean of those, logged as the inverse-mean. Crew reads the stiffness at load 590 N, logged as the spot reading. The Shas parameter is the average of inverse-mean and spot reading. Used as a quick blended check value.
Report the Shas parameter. 93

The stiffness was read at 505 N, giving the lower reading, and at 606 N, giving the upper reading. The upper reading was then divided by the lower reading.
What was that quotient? 0.93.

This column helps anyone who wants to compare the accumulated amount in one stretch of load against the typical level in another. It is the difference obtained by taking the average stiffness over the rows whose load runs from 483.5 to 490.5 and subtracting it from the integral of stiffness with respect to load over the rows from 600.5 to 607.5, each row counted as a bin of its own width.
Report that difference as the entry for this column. 1097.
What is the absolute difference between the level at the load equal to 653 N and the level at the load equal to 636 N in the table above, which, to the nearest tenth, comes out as 9.0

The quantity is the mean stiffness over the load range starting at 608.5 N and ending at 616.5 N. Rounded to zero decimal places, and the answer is 184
